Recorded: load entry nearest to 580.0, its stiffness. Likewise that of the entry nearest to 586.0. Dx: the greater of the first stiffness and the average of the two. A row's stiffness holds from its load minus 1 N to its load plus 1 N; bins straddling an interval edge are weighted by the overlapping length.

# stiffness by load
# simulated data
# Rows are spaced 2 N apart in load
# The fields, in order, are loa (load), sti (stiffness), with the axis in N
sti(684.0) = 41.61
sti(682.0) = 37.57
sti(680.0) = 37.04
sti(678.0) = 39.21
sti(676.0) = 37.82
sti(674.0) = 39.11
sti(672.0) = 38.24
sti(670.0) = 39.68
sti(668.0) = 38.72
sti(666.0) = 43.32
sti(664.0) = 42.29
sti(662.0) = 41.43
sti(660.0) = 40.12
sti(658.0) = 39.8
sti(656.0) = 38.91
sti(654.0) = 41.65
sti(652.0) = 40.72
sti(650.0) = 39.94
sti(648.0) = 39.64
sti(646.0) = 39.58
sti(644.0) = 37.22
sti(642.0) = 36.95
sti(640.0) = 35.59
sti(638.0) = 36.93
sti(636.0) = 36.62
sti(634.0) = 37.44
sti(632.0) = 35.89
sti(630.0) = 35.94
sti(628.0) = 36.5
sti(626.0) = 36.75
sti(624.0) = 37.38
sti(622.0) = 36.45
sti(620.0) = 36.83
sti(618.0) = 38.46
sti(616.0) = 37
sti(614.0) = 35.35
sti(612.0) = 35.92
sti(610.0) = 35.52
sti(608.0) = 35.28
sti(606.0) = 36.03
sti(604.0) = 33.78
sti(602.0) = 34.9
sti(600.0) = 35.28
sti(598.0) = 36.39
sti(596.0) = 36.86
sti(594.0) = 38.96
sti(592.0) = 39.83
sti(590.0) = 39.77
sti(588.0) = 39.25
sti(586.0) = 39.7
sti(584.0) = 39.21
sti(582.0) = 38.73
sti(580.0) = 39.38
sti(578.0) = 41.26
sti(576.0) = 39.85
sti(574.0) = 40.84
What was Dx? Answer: 39.5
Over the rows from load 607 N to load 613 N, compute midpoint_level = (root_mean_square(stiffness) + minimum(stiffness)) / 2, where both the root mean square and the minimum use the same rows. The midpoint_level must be 35.4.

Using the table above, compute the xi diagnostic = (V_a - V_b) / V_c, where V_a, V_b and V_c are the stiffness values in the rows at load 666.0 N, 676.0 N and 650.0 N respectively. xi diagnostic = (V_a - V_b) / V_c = 0.14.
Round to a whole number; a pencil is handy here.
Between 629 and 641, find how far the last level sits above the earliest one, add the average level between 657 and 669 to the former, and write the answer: 41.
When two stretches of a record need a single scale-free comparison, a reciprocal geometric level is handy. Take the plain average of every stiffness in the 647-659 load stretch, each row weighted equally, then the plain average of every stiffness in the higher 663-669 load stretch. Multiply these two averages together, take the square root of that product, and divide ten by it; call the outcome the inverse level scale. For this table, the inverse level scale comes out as 0.245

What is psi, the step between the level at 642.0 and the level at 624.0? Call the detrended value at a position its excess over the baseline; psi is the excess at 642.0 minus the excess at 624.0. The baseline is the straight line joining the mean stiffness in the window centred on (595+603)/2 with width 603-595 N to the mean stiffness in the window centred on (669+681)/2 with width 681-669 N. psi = -1.1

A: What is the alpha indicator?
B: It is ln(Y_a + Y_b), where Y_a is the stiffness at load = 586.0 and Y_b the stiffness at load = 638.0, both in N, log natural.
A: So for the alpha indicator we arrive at 4.34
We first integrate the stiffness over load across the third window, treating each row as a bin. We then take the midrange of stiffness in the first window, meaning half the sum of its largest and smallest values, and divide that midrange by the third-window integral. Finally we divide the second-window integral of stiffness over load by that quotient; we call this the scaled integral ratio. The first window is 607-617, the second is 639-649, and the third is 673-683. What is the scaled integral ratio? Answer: 3990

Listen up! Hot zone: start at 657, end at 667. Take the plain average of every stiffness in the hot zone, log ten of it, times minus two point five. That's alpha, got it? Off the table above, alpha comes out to -4.04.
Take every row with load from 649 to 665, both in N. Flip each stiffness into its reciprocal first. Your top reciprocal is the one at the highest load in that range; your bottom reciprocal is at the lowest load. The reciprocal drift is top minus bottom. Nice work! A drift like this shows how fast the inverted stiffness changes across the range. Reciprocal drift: -0.0014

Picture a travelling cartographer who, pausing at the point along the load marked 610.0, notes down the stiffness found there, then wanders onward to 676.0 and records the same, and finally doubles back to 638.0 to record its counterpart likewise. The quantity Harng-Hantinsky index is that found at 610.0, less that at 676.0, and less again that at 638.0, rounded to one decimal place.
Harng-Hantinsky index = -39.2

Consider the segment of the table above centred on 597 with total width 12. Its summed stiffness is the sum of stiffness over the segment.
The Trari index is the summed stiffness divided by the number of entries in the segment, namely 37.0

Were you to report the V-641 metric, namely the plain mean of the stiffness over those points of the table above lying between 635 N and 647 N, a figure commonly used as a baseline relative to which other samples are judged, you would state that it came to 37.1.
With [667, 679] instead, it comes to 38.8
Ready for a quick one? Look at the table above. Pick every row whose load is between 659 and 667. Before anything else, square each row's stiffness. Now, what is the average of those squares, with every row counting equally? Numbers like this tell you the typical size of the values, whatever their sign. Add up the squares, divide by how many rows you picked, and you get 1748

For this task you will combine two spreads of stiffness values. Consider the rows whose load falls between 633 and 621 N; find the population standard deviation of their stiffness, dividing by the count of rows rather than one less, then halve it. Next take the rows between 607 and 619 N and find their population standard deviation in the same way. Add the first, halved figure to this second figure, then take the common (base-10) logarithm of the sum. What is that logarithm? 0.14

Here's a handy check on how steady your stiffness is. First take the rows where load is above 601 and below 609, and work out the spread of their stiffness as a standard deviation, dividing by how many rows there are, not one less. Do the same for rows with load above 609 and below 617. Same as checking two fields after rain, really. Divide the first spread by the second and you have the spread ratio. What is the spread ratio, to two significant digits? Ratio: 1.3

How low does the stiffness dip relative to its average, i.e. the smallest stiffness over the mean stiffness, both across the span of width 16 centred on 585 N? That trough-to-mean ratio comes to 0.977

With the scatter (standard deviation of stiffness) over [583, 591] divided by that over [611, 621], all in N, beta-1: 0.2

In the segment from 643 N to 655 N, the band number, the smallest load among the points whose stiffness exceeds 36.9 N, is 644.0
